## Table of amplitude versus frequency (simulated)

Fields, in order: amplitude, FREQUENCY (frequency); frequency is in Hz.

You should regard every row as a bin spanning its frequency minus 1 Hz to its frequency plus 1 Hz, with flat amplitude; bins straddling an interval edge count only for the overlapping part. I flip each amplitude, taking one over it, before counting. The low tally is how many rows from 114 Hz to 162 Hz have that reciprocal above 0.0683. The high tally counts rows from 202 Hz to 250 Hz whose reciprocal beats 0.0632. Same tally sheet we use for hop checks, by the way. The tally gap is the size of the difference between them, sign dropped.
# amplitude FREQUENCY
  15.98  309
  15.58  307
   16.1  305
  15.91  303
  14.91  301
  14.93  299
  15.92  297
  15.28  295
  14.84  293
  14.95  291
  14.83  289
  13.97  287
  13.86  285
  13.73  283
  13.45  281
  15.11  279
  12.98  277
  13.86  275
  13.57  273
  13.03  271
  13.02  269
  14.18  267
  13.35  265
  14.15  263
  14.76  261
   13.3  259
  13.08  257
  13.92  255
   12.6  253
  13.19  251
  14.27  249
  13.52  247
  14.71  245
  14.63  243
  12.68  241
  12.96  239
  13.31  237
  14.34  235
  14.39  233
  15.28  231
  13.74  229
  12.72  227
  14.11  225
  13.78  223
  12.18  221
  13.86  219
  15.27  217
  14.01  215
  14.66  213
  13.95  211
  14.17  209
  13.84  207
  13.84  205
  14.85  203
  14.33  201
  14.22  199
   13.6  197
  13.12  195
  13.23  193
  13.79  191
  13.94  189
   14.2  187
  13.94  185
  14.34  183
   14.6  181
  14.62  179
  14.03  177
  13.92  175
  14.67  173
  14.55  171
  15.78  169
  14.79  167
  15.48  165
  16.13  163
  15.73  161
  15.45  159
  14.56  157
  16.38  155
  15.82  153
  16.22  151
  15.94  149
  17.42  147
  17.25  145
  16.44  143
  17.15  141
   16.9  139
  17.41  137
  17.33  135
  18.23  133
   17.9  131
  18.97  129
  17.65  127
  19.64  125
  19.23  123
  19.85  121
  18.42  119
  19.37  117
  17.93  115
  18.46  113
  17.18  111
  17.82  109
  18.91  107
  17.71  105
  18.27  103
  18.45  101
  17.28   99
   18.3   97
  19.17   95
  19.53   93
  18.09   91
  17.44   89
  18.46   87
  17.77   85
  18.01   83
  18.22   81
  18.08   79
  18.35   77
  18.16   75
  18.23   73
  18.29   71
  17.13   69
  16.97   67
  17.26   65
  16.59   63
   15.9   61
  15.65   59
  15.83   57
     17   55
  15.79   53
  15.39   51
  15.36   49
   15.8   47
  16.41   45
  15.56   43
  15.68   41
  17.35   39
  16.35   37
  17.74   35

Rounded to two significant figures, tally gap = 23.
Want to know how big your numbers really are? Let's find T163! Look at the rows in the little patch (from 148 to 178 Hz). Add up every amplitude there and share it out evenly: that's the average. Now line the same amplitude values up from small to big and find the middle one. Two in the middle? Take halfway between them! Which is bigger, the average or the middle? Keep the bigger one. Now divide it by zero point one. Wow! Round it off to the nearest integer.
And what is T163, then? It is 155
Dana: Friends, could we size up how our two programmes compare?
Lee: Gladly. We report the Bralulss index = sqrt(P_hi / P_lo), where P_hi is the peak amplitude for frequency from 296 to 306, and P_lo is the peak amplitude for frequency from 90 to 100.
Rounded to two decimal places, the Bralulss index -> 0.91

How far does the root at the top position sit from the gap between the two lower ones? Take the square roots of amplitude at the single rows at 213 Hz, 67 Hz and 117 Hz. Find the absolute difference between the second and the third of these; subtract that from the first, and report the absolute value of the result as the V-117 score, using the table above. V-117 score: 3.55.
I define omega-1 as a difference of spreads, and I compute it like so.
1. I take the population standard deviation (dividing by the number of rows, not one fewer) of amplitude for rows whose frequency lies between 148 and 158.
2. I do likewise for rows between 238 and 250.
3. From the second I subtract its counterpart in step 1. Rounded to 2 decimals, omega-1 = 0.15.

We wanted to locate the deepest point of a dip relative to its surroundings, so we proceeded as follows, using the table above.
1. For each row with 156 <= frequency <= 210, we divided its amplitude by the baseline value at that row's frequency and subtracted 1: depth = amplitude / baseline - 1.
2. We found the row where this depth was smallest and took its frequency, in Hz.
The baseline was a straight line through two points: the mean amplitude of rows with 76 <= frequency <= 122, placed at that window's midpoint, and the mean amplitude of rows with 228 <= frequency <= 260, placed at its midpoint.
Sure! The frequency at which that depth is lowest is 195 Hz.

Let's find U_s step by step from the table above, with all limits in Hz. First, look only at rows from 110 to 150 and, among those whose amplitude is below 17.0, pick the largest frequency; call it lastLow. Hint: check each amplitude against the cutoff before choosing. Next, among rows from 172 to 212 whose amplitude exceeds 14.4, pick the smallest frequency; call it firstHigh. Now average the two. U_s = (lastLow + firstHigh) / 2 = 161 Hz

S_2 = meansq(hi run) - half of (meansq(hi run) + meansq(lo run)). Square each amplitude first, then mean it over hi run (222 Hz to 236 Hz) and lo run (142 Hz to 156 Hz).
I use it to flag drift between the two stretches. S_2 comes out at -37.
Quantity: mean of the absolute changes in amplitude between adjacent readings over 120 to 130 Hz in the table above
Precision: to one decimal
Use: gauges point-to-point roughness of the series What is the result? 1.1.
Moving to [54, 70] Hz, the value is 0.5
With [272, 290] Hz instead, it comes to 0.8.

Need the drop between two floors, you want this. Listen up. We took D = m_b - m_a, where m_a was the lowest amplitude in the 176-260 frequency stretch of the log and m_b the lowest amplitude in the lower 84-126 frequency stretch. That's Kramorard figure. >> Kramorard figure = 5.0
